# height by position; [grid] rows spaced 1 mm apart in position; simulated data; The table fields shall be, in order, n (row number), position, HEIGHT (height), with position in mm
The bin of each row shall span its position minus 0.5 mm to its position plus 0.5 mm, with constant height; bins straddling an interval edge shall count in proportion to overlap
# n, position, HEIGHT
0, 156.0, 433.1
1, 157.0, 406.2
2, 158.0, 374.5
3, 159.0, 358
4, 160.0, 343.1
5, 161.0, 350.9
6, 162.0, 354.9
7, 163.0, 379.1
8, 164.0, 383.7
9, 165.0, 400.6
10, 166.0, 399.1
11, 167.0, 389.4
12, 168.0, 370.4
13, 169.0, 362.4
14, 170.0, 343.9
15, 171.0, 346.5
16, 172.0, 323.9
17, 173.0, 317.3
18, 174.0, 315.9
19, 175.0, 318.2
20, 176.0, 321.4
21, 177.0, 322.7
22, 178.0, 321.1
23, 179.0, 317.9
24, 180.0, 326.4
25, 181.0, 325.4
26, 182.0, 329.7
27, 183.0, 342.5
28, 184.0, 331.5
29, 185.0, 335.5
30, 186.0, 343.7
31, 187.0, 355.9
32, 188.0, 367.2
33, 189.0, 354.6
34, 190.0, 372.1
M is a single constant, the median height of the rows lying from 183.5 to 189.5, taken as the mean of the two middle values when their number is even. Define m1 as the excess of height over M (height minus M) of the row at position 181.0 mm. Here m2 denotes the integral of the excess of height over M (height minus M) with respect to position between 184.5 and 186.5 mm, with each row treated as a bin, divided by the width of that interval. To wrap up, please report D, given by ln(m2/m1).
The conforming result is -0.9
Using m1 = -24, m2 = -10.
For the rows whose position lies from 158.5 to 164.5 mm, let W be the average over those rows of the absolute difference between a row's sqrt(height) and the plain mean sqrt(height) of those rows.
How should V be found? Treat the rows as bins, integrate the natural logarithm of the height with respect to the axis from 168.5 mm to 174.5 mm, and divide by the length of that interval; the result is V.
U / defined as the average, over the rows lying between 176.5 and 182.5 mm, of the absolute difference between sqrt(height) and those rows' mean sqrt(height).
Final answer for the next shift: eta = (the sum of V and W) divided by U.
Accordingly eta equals 67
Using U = 0.092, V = 5.81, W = 0.34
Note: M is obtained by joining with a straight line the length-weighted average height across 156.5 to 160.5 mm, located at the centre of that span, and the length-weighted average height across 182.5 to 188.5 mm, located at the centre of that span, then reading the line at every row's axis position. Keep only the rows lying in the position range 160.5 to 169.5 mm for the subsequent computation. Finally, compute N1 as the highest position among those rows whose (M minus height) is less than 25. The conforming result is 169.0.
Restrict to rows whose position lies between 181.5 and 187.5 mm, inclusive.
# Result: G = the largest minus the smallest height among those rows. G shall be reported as 26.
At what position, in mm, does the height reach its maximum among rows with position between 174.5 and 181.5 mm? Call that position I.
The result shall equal 180.0 mm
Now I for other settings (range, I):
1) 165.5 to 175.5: 166.0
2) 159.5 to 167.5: 165.0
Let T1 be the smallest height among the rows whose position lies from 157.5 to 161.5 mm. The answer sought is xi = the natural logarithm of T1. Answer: 5.84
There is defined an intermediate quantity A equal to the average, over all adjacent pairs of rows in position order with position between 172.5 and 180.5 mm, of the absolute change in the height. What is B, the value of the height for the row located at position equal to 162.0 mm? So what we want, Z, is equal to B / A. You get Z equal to 116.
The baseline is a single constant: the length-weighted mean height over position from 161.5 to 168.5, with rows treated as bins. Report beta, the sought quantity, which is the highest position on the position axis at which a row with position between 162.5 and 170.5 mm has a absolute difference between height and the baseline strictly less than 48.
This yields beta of 170.0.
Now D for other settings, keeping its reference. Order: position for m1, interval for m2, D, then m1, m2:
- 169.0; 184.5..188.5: -2.2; 13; 1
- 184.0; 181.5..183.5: -0.3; -18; -13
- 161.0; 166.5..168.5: 2.9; 2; 31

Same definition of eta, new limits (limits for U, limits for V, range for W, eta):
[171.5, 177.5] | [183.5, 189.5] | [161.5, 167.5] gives 80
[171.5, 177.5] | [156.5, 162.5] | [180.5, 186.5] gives 78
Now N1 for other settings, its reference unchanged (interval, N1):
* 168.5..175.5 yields 171.0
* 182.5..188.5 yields 188.0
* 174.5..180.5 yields 180.0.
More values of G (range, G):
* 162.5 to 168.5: 30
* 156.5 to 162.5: 63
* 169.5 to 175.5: 31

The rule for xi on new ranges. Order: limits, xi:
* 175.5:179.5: 5.76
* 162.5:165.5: 5.94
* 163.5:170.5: 5.84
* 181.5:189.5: 5.80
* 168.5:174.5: 5.76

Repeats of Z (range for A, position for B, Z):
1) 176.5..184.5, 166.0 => 66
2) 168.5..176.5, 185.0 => 41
